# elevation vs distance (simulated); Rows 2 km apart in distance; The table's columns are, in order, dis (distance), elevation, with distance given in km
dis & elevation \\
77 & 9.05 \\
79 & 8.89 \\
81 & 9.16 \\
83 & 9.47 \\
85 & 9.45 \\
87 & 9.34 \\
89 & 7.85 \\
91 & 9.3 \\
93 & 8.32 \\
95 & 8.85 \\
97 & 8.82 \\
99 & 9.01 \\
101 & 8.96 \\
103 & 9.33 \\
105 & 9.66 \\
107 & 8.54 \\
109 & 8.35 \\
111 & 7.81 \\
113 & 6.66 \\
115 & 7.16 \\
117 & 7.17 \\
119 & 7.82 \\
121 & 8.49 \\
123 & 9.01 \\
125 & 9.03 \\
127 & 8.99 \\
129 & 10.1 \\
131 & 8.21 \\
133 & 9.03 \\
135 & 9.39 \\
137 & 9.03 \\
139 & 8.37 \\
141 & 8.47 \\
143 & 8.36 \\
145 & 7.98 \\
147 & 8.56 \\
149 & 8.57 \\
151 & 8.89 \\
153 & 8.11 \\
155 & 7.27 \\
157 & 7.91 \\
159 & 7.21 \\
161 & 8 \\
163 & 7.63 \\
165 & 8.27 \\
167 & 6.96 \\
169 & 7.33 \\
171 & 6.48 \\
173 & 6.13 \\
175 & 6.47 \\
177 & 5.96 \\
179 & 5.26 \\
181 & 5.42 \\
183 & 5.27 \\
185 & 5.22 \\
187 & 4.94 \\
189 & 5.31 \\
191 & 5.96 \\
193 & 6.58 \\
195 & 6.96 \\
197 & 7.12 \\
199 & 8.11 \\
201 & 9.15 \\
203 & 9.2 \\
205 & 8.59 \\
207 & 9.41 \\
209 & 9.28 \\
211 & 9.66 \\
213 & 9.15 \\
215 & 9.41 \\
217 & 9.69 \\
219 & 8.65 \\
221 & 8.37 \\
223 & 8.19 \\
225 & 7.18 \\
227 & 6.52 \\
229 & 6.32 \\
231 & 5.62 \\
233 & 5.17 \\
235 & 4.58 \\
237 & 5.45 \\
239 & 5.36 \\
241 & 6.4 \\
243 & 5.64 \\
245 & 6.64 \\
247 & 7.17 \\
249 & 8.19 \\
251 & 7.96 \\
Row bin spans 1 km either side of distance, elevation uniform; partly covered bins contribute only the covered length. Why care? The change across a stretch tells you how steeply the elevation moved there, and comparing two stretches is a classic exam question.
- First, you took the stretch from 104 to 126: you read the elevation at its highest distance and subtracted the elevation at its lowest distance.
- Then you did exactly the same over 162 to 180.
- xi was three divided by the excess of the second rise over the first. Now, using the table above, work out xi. -1.72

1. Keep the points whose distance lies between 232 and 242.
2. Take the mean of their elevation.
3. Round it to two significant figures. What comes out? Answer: 5.4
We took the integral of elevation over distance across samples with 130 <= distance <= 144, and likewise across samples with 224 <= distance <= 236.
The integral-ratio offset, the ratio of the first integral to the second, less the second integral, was -69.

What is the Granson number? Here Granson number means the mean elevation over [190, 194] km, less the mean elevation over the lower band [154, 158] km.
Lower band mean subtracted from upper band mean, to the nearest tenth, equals -1.3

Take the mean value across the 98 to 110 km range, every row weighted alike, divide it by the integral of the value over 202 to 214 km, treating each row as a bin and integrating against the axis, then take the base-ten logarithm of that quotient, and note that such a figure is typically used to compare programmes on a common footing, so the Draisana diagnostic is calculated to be -1.09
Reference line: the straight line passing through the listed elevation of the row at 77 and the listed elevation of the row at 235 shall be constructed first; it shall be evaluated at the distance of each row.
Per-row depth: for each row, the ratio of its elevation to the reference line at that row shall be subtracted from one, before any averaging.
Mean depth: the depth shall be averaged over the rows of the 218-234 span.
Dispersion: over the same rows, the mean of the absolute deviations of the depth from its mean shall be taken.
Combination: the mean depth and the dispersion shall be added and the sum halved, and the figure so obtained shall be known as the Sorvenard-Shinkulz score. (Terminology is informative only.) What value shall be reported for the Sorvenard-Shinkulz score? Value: -0.12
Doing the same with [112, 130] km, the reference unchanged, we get 0.04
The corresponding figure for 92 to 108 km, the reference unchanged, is -0.01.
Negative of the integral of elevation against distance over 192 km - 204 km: -94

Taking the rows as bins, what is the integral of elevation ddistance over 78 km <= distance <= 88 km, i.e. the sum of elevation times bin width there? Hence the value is 93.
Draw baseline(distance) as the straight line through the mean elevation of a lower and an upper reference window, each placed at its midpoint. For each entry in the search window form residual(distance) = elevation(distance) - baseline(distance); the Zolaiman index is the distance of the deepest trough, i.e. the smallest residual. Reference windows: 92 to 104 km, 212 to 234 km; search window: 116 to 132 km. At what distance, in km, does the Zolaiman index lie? 117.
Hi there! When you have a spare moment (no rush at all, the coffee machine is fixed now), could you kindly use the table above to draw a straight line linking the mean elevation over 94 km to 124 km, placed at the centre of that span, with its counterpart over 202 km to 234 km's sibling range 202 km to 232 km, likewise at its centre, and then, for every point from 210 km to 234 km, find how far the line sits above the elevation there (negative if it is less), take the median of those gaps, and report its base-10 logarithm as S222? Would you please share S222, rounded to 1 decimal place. -1.2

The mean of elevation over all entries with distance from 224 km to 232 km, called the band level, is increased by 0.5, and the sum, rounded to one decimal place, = 6.9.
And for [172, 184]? 6.3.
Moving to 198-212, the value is 9.6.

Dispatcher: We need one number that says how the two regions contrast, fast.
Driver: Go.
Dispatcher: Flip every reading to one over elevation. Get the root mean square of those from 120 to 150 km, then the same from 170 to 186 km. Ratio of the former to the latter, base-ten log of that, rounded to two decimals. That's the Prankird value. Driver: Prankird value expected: -0.18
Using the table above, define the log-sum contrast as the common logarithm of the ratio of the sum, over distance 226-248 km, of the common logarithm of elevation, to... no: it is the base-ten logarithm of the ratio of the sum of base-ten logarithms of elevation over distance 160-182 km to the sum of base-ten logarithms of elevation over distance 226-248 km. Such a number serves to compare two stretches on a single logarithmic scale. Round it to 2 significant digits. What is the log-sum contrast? 0.030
